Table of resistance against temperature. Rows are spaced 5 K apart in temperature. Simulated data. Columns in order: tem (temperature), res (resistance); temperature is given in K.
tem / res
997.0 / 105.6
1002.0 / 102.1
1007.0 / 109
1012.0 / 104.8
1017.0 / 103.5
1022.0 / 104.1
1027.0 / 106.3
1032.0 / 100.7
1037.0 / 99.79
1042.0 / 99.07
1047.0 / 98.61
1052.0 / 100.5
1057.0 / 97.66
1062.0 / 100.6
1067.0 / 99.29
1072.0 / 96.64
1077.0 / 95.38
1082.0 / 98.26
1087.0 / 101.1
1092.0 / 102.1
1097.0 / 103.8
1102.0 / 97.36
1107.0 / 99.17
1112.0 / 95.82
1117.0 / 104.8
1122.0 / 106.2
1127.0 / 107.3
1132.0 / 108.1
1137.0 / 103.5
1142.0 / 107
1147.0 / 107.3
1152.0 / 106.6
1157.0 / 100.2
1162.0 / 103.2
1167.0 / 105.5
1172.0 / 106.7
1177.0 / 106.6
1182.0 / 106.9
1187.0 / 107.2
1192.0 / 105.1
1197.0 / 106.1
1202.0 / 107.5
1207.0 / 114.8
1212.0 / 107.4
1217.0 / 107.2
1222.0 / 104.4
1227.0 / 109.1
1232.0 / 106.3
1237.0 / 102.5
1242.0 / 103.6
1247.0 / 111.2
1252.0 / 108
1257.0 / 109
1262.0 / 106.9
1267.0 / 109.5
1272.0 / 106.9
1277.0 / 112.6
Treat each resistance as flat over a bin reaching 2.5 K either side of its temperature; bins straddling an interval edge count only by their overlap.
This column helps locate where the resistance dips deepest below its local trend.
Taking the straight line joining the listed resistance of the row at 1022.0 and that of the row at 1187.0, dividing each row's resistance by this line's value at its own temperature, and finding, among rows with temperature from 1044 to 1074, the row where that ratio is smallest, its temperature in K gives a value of 1072.0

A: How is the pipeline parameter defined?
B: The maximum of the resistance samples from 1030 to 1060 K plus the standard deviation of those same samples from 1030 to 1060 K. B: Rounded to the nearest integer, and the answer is 102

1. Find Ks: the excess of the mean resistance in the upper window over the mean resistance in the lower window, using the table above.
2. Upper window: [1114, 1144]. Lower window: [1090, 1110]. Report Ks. 6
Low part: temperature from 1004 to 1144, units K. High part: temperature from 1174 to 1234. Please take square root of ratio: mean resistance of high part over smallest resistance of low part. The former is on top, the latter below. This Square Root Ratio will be 1.06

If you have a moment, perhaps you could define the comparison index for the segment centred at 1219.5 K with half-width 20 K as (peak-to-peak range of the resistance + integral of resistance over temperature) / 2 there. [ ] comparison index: 2154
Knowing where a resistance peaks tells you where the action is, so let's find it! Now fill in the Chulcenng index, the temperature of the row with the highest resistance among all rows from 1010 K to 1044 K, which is 1027.0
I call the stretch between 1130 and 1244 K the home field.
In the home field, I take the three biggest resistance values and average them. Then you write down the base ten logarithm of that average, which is 2.04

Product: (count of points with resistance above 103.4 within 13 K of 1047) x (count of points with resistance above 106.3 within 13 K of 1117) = 0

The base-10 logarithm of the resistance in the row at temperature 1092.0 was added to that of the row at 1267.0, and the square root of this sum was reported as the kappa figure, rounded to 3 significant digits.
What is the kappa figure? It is 2.01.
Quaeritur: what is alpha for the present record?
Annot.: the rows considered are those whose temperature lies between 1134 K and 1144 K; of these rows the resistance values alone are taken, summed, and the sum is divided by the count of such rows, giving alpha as 105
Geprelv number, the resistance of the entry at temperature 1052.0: 100.5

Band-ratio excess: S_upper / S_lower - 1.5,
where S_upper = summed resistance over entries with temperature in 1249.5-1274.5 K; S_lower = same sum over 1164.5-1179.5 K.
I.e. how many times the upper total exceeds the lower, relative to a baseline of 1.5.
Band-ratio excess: 0.2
